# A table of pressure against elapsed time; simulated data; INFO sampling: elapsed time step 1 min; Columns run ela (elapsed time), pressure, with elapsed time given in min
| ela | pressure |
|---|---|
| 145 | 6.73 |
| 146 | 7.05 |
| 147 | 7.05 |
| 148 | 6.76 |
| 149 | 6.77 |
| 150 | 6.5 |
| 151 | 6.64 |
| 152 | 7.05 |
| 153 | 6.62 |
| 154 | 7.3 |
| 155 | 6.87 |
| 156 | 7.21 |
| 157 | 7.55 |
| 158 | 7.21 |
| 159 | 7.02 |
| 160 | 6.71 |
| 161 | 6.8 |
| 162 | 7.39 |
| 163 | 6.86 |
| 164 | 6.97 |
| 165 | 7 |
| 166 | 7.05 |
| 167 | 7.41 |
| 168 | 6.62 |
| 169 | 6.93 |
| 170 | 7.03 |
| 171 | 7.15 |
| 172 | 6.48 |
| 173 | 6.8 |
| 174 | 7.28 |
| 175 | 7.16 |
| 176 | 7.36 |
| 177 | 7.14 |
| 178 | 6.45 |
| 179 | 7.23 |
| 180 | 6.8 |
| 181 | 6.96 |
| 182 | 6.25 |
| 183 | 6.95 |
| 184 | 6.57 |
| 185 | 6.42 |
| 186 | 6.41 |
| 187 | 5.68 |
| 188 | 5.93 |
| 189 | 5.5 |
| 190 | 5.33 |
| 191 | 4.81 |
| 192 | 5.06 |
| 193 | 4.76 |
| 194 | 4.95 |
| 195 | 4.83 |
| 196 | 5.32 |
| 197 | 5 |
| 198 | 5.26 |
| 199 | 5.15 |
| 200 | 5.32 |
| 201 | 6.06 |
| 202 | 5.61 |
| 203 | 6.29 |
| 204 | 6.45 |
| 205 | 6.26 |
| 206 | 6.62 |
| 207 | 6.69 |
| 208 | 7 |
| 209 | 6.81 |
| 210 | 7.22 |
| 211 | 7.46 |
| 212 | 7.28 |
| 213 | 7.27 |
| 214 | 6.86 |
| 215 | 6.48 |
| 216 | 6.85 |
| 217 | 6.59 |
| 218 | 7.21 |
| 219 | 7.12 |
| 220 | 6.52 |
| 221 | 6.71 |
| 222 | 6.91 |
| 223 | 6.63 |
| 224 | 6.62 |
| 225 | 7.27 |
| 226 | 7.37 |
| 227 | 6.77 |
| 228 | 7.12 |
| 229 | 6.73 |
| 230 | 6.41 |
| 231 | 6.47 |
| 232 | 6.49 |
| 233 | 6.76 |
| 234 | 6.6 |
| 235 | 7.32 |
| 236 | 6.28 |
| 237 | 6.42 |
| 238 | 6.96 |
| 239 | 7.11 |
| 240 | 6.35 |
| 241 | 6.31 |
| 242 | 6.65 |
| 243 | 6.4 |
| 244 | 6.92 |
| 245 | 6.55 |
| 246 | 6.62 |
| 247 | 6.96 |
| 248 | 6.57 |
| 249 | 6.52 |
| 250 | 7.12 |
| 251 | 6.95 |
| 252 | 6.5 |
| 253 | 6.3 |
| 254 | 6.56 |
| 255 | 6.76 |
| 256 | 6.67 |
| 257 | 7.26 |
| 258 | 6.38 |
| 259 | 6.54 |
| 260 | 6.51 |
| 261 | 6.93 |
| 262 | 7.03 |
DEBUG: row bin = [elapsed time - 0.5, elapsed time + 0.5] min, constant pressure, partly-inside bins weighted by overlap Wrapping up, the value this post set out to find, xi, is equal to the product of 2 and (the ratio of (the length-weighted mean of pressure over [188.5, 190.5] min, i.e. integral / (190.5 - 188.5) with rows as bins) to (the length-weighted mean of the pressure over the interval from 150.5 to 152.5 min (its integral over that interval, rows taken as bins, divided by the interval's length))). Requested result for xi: 1.58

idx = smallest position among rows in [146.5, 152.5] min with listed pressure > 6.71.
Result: 147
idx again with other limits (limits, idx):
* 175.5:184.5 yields 176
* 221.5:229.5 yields 222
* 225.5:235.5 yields 226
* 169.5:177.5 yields 170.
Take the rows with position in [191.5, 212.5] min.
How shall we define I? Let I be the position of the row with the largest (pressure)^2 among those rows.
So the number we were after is 211 min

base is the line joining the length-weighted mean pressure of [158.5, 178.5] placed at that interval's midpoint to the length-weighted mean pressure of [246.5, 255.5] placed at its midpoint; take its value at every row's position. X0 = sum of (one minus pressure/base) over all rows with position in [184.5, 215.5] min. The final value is 3.90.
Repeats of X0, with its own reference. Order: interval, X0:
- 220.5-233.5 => -0.02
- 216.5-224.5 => 0.01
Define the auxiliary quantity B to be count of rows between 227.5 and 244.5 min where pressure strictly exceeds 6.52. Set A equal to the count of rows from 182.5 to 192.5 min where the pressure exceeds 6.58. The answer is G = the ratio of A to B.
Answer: 0.1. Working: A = 1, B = 9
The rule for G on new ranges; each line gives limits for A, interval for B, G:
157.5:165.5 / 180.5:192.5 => 2.7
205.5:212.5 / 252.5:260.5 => 1.4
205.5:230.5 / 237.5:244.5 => 5.5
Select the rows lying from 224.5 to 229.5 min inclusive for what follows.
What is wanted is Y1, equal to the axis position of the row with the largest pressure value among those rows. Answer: 226 min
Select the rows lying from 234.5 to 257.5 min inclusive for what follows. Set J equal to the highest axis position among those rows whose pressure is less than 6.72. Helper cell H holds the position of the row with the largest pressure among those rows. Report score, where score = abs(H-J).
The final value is 21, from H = 235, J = 256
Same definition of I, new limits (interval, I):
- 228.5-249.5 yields 235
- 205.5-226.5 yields 211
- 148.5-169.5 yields 157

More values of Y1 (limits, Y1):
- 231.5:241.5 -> 235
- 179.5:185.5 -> 181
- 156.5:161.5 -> 157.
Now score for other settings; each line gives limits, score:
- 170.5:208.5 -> 31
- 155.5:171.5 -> 11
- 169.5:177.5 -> 4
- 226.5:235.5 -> 1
